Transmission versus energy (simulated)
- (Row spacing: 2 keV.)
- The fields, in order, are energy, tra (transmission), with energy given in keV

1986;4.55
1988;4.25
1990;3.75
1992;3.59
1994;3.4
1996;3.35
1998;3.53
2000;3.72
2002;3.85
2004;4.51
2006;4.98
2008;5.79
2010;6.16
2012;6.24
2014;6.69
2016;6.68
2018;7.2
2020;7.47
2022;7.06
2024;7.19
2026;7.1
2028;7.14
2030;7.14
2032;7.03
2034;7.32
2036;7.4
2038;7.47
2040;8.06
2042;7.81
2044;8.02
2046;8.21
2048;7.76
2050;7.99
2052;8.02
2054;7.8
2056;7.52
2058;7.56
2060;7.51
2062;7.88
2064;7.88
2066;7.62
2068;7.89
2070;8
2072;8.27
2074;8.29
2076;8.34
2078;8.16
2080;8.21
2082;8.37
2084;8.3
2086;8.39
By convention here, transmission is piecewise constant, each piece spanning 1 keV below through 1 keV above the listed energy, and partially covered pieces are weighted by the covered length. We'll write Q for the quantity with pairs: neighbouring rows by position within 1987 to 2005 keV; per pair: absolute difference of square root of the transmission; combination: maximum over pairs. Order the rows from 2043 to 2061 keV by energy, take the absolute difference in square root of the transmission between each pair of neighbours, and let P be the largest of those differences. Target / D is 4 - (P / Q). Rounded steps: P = 0.08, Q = 0.16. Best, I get 3.5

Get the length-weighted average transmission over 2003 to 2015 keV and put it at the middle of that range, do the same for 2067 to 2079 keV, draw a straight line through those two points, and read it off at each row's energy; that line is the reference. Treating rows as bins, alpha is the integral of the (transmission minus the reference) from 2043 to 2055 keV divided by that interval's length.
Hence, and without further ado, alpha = 0.72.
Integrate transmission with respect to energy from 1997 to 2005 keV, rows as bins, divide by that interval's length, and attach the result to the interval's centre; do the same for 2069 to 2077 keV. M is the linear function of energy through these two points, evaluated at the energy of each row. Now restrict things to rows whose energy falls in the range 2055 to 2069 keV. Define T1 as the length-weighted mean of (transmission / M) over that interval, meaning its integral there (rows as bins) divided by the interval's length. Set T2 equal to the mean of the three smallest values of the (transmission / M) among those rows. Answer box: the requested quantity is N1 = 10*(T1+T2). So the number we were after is 20.1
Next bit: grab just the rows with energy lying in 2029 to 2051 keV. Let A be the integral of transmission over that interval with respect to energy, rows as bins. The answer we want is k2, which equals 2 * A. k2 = 337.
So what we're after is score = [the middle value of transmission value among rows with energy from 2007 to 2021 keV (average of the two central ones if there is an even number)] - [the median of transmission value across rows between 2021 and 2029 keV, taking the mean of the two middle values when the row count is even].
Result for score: -0.4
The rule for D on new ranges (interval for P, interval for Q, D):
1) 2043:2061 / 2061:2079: 2.4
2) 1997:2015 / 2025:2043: 2.4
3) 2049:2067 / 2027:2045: 3.4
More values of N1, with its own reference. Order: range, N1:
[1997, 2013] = 21.2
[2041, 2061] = 21.6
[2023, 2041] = 25.0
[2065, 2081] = 19.5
